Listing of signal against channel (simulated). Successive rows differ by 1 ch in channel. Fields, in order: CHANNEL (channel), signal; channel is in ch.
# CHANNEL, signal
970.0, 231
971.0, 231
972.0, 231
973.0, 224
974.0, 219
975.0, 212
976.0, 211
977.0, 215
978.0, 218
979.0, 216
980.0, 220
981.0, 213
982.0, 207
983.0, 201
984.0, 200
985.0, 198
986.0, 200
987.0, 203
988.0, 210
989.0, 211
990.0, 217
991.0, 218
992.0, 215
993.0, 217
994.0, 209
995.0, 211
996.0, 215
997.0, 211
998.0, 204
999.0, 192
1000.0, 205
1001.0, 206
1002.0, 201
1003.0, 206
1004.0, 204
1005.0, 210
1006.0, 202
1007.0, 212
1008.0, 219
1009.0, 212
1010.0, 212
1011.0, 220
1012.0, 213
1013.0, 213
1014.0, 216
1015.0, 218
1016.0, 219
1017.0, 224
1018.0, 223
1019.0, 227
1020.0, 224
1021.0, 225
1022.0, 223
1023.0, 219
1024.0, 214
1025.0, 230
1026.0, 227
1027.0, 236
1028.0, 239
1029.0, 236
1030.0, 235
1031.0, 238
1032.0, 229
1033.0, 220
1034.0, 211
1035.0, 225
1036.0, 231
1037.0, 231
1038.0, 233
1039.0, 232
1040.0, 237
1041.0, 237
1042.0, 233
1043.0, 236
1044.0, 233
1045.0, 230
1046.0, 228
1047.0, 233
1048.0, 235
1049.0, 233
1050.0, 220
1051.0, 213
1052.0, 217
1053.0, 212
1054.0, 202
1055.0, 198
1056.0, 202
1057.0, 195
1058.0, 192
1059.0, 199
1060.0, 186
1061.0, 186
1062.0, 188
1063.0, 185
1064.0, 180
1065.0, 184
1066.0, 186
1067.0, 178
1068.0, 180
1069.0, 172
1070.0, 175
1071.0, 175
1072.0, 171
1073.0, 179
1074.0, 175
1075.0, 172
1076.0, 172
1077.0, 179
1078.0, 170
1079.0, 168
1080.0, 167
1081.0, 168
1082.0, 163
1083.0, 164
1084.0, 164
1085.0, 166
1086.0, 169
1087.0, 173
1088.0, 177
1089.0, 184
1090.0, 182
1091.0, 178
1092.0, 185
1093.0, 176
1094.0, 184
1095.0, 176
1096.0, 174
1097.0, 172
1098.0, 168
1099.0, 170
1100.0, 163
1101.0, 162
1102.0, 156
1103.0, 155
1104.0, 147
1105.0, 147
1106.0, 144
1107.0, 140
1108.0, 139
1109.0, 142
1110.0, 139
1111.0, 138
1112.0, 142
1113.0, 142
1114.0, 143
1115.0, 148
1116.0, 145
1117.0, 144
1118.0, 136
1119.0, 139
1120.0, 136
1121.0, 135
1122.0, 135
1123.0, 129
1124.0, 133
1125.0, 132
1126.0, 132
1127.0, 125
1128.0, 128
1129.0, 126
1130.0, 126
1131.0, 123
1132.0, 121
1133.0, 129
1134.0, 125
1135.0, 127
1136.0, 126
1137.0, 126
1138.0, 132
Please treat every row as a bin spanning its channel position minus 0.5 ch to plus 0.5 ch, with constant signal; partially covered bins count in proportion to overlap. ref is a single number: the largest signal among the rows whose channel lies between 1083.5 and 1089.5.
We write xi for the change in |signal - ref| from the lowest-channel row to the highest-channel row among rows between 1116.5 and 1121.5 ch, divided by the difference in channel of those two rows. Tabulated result 2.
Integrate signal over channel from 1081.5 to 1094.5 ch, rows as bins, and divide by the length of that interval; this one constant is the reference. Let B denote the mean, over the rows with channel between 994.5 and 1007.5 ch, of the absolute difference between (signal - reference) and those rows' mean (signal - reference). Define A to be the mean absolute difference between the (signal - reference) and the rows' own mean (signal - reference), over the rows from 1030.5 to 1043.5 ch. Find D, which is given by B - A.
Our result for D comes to -1.1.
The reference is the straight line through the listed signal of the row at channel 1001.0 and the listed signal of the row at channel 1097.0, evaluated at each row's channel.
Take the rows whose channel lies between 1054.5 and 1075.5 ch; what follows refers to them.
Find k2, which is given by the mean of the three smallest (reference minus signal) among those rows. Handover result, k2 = -13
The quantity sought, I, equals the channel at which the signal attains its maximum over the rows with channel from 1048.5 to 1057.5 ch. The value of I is 1049.0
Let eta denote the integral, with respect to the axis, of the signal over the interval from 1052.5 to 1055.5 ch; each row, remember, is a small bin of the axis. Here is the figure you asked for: 612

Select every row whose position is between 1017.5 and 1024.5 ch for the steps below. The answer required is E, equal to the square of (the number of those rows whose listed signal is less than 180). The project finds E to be 0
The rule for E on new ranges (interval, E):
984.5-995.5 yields 0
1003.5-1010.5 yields 0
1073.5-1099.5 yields 484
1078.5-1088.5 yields 100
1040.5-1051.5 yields 0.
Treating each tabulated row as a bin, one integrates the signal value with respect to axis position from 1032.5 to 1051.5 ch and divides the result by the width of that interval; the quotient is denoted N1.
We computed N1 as 229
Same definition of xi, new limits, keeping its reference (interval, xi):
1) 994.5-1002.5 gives -1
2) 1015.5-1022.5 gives 1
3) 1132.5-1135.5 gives 1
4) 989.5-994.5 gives -2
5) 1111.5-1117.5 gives 0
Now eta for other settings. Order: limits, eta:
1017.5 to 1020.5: 674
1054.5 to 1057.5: 595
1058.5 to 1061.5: 571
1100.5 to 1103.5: 473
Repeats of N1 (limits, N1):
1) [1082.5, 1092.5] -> 174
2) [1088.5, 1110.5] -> 163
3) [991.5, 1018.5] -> 211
